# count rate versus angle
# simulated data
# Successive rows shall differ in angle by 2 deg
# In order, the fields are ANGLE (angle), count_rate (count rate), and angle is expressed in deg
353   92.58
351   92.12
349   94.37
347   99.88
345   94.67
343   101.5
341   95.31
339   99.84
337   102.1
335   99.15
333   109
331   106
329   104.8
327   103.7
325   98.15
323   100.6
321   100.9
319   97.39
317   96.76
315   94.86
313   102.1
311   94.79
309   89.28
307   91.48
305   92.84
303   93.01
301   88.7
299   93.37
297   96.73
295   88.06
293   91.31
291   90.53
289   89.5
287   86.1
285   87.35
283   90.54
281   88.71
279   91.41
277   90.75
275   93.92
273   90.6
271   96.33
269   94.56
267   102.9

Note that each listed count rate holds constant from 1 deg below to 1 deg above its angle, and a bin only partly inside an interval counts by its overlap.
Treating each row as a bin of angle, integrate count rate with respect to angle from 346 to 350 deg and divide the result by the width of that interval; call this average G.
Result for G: 97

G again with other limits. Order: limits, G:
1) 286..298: 90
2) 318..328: 100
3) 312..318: 98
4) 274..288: 90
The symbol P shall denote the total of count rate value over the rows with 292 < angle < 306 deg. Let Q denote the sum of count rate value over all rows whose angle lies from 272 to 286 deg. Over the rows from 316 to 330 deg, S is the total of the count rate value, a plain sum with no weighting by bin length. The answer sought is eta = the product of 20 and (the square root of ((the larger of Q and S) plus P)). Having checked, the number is 734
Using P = 644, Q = 633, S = 702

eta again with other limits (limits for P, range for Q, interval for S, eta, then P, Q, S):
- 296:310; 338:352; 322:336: 739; 645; 678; 721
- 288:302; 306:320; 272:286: 722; 638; 667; 633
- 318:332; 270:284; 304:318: 741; 712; 642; 662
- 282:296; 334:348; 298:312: 725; 623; 692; 643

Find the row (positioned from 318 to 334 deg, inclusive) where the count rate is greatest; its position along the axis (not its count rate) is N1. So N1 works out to 333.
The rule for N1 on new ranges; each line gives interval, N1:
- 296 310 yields 297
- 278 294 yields 279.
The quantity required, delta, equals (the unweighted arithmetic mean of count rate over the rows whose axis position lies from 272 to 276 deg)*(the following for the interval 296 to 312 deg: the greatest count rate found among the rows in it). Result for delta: 8924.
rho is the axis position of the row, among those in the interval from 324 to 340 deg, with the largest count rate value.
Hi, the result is 333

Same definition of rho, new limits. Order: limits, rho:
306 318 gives 313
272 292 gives 275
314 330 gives 329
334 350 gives 337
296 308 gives 297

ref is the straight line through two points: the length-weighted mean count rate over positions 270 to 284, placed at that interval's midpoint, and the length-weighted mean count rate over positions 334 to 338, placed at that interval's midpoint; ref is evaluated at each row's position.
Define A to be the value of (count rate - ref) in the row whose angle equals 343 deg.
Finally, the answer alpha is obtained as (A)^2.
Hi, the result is 0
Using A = -0.2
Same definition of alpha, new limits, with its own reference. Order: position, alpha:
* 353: 112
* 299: 3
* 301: 44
